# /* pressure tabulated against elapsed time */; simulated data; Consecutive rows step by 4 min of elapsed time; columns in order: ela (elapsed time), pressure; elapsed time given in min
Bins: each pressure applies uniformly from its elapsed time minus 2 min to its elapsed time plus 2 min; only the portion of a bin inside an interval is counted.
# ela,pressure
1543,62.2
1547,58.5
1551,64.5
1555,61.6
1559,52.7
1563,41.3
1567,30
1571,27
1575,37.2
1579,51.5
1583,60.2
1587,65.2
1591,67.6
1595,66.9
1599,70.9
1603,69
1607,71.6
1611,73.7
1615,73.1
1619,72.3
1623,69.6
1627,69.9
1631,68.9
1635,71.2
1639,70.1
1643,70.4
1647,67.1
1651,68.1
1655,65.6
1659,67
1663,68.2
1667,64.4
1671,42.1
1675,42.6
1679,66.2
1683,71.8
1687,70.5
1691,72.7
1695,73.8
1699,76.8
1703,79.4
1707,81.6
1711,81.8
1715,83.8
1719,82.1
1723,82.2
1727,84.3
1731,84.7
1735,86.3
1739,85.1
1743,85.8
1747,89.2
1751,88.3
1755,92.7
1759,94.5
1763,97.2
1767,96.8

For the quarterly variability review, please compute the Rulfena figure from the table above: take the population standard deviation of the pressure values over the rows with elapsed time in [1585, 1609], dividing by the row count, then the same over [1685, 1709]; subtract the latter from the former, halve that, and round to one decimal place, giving -0.8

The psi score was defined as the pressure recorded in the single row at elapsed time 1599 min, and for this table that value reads 70.9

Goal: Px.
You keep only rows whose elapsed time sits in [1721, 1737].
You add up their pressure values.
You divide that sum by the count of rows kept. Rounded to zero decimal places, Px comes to 84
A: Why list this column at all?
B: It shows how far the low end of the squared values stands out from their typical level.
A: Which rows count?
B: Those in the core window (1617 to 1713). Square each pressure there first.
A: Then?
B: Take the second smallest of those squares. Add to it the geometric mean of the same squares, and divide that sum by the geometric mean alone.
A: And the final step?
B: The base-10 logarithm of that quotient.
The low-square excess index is 0.143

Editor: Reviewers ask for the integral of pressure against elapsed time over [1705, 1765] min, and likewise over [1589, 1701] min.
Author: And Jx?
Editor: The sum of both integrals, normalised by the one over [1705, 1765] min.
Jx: 2.5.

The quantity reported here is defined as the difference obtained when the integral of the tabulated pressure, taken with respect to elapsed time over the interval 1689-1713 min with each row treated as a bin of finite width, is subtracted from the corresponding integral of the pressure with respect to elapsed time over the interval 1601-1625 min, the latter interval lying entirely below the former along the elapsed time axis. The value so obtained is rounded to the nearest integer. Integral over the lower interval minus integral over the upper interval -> -147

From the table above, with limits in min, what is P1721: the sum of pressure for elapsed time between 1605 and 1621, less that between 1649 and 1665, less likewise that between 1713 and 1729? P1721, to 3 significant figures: -311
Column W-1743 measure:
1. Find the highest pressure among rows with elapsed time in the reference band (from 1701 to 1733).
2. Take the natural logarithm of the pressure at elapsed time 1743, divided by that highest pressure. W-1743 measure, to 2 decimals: 0.01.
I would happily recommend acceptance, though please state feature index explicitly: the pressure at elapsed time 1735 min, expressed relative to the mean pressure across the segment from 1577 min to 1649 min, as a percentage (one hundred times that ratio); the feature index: 126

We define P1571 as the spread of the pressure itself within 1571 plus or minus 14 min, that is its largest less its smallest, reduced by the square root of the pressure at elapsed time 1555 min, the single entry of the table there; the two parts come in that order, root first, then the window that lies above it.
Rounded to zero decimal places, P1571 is 25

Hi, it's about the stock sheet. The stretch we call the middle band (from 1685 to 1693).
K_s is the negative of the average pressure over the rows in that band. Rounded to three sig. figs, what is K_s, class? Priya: -71.6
